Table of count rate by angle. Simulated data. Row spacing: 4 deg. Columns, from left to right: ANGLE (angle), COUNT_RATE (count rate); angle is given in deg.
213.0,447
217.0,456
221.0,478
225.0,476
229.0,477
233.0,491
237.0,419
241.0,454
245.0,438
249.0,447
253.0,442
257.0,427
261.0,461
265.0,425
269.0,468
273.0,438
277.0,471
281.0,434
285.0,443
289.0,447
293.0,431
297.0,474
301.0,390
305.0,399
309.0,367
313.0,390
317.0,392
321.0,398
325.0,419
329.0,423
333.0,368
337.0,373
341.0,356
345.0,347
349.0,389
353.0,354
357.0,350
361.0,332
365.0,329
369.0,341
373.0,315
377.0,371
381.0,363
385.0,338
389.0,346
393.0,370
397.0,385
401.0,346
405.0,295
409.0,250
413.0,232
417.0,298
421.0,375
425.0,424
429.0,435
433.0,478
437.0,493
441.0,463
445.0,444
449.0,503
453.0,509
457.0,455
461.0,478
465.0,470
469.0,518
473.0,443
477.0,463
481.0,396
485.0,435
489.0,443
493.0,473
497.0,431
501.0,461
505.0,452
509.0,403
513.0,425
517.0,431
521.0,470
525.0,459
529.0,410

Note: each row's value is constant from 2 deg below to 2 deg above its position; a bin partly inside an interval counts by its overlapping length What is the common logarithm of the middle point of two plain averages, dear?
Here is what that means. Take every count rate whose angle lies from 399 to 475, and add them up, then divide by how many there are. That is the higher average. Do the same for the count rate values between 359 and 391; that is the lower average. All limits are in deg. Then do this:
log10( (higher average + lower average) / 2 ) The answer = 2.58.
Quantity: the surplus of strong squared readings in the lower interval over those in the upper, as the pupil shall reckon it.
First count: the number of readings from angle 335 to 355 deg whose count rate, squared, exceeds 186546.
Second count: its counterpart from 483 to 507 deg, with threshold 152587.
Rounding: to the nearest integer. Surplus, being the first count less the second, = -6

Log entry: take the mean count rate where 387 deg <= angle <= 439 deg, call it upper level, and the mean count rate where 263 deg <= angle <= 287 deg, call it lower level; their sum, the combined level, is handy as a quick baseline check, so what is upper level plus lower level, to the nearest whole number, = 810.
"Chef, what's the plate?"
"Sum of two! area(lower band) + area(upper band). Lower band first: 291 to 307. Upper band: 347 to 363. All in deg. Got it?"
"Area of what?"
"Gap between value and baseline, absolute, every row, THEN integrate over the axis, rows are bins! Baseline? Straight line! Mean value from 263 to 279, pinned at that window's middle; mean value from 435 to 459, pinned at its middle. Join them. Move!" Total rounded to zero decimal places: 2374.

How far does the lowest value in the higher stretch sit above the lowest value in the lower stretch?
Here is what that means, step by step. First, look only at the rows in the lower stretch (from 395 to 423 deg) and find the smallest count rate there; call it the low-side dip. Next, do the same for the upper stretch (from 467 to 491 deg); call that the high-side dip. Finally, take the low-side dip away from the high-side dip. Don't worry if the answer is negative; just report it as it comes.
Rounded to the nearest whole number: 164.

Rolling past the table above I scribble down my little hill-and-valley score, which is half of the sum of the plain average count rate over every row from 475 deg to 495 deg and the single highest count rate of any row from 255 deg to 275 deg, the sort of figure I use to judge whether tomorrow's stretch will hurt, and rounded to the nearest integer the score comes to 455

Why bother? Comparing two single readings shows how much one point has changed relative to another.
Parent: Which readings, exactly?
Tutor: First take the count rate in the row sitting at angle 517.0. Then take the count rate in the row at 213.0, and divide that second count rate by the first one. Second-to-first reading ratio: 1.04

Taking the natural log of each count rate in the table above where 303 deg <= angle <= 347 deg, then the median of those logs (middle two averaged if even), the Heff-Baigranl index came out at 5.97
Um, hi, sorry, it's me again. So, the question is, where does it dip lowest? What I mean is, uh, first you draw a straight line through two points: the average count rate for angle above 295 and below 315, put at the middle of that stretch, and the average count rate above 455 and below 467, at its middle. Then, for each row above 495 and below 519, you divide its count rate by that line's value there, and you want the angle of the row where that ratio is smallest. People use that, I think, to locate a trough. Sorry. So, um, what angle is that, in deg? 509.0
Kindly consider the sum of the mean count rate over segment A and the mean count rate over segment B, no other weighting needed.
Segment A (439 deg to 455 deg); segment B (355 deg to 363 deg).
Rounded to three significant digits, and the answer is 821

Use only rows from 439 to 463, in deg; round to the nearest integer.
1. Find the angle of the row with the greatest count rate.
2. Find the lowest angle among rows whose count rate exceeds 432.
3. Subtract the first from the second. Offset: -12 deg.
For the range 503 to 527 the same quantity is -16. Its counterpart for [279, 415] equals -16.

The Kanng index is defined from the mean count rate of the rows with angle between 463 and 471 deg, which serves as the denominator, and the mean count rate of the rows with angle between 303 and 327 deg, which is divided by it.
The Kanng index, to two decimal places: 0.80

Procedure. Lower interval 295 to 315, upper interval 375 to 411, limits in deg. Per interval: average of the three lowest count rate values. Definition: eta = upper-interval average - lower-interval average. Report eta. -88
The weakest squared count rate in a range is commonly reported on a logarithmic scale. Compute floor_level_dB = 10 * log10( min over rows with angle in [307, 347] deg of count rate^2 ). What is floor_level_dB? 50.8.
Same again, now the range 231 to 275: 52.4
